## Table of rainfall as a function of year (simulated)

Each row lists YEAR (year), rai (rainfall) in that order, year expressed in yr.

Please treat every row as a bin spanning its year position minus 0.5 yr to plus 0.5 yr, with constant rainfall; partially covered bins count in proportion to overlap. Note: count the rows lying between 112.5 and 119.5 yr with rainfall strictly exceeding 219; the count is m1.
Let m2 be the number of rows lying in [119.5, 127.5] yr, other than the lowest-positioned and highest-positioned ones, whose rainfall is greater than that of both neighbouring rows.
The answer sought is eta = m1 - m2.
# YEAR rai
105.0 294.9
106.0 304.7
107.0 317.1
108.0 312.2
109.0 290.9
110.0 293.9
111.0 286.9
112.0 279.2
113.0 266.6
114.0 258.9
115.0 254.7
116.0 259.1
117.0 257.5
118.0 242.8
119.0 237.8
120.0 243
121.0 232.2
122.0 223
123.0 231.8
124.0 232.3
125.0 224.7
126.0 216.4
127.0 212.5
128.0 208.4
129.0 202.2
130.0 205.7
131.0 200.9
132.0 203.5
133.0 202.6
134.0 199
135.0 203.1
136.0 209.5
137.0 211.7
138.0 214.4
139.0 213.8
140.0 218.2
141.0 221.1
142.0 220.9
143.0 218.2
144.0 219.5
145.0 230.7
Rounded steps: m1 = 7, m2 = 1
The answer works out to 6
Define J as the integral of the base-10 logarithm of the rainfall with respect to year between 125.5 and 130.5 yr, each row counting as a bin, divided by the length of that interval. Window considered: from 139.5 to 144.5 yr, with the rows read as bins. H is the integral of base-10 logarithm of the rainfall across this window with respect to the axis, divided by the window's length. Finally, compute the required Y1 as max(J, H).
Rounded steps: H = 2.34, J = 2.32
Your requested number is 2.34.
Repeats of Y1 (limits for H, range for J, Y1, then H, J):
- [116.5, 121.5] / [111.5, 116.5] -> 2.42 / 2.38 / 2.42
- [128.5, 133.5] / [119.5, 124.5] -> 2.37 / 2.31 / 2.37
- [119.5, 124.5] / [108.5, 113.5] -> 2.45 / 2.37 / 2.45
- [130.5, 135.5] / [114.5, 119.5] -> 2.40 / 2.30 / 2.40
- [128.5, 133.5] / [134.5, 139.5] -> 2.32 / 2.31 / 2.32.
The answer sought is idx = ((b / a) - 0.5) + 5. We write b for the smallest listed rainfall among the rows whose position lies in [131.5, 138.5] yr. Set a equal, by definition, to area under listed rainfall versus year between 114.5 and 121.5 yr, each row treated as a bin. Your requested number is 4.62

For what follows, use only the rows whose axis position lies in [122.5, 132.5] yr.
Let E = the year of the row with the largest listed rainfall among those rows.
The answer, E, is 124.0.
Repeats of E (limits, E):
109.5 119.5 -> 110.0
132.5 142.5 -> 141.0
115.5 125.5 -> 116.0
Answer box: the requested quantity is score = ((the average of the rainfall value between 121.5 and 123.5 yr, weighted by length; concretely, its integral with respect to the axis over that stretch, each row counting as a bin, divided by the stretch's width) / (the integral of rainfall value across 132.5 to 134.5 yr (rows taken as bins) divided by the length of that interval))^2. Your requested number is 1.3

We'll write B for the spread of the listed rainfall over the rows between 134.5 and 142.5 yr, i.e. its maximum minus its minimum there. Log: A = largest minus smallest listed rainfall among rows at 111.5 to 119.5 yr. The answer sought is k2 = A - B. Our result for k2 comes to 23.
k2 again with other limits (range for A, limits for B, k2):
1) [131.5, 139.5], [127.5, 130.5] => 9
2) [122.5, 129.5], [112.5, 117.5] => 18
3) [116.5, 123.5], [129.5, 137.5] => 22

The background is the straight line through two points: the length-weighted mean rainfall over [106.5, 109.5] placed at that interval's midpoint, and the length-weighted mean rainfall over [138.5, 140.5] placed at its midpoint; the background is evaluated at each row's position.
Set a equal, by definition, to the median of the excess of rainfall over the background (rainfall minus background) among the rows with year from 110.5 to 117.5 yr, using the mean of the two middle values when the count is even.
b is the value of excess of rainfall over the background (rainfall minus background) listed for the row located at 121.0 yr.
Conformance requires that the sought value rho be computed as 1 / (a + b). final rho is -0.016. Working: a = -25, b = -37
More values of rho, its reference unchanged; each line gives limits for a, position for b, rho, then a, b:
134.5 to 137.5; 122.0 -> -0.017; -17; -43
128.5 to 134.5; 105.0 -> -0.018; -36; -20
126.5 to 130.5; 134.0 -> -0.014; -40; -33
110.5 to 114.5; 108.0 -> -0.065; -21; 5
